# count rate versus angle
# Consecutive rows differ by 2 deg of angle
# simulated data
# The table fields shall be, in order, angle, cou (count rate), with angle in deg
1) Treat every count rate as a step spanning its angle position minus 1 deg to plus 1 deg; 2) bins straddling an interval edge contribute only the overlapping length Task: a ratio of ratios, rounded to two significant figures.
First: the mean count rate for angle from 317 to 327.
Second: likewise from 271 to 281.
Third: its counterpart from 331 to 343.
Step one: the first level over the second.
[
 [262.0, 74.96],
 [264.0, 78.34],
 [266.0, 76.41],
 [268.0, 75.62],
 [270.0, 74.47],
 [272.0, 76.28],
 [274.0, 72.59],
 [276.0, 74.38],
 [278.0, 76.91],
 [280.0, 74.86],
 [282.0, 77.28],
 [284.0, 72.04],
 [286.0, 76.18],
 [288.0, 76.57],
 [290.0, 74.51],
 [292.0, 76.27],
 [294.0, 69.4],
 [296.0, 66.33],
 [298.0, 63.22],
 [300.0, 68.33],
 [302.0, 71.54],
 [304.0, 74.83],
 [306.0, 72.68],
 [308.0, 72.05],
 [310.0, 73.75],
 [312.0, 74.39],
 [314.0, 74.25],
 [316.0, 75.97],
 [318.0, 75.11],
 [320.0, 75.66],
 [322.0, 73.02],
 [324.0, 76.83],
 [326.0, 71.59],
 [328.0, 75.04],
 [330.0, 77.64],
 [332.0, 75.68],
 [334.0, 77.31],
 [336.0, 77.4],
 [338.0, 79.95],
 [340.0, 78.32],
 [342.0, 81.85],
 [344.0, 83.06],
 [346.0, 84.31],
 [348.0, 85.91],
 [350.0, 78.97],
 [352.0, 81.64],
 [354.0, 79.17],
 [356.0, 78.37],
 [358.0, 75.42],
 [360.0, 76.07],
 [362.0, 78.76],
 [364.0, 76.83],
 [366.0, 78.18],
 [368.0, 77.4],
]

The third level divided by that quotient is 79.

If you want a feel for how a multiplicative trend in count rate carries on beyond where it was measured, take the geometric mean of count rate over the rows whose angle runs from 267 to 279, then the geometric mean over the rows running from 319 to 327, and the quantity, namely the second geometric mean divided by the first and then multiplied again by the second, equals 73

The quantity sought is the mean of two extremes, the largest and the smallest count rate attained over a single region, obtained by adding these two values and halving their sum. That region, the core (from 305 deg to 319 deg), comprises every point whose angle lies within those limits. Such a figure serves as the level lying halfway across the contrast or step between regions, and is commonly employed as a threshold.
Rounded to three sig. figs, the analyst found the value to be 74.0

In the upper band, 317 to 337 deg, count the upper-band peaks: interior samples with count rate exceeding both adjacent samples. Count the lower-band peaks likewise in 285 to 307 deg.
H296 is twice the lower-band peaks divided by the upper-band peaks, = 2.0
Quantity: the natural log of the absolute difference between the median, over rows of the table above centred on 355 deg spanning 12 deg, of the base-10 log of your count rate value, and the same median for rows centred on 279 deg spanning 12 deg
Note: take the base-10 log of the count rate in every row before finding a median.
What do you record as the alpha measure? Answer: -3.8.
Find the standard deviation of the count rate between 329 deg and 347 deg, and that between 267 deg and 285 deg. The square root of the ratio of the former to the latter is 1.28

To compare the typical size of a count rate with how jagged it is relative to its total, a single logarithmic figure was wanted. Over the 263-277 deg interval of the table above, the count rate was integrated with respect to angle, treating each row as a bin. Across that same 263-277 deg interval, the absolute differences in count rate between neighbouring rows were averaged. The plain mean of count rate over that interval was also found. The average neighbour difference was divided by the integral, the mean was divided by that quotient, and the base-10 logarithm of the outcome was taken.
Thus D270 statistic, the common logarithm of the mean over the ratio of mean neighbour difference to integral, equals 4.63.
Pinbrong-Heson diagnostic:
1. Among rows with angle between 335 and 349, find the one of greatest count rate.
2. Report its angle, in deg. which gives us 348.0 deg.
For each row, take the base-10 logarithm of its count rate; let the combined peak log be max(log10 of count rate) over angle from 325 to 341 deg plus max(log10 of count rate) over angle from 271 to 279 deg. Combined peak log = 3.79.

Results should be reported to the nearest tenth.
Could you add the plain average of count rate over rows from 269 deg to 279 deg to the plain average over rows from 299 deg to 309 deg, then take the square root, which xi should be 12.1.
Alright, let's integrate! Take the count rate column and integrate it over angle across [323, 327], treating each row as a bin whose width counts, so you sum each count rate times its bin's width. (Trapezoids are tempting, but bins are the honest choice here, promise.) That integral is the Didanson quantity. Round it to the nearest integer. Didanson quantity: 297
